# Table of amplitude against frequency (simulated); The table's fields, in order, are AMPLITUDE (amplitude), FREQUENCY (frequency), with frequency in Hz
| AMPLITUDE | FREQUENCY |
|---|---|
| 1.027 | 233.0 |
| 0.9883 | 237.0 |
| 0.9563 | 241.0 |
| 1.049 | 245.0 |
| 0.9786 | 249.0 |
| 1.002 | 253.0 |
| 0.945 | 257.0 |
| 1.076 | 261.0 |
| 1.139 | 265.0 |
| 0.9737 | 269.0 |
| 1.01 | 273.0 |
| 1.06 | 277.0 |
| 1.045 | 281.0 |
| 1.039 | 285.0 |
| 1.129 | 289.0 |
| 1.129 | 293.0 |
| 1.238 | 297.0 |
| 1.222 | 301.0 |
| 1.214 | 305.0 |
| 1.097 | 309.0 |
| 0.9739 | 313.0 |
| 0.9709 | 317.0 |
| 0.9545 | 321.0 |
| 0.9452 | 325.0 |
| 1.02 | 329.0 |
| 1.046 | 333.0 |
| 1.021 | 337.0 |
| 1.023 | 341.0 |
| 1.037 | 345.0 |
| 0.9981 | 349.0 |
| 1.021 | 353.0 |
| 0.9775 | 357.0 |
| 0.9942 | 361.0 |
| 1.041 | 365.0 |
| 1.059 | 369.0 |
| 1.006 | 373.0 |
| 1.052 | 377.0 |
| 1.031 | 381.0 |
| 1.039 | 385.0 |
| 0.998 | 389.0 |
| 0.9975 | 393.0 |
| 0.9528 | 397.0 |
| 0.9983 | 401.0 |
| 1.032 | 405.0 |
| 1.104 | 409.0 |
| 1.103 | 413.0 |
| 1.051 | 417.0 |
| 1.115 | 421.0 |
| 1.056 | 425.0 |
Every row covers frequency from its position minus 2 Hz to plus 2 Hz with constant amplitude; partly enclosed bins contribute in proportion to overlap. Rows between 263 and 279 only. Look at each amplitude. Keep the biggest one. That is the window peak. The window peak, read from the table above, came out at 1.139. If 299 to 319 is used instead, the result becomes 1.222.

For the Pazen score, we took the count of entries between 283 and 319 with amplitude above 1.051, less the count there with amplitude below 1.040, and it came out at 3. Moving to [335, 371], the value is -6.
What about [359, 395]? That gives -4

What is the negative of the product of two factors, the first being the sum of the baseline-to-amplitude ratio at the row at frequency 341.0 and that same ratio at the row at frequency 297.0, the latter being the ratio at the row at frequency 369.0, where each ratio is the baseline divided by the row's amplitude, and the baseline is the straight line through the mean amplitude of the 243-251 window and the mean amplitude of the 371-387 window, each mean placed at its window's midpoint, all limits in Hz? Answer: -1.78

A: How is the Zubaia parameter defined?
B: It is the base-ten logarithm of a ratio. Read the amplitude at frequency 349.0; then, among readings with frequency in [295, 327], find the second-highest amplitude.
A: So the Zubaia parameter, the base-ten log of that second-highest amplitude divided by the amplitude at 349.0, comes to 0.09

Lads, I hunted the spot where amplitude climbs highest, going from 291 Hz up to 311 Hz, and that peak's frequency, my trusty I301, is 297.0 Hz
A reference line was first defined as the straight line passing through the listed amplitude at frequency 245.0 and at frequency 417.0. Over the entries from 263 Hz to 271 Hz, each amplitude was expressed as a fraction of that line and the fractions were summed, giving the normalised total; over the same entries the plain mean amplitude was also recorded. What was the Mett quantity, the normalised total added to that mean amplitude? 3.07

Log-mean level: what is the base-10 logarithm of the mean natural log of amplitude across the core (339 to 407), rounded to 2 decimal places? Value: -1.83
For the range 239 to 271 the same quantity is -1.89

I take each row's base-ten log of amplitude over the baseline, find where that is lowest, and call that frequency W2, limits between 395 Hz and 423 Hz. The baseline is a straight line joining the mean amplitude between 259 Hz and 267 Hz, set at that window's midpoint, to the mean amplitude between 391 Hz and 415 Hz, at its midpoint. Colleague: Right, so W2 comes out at 397.0 Hz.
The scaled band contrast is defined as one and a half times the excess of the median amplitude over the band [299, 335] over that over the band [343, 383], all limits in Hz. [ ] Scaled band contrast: -0.01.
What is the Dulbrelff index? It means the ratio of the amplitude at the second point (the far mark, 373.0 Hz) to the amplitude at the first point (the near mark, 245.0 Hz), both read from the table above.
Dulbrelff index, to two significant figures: 0.96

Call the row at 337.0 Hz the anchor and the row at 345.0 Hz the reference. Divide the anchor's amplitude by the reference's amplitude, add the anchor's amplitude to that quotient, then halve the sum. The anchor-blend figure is 1.00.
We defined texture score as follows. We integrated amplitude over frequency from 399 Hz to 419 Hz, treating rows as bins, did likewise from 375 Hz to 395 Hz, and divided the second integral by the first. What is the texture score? 1.0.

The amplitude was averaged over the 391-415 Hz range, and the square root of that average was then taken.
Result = 1.02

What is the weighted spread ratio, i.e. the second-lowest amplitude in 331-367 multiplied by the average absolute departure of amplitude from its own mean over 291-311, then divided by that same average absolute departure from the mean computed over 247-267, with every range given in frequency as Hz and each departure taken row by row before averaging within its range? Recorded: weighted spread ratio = 0.84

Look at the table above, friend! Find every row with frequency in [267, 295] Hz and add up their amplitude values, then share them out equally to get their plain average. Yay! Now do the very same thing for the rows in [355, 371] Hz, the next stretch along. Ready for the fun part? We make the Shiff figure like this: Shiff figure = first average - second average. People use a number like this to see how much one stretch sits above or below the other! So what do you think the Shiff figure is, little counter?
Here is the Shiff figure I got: 0.04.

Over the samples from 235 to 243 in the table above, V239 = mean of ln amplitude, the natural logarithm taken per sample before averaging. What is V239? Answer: -0.03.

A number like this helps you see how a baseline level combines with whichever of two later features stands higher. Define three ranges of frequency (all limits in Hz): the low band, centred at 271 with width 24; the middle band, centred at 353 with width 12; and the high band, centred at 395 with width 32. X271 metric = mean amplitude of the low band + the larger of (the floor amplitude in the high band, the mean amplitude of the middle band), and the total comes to 2.05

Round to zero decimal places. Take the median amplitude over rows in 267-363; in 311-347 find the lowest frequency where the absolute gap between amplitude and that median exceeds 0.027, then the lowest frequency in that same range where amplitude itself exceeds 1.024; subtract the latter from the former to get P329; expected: -20 Hz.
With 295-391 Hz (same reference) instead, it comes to 0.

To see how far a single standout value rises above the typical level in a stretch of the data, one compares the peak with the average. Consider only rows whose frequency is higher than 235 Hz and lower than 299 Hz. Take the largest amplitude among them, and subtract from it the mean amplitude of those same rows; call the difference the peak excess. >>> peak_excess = 0.191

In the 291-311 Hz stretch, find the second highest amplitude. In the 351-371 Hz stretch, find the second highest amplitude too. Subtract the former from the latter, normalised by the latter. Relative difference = -0.17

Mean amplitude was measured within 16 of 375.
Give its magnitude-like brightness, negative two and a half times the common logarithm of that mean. -0.029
